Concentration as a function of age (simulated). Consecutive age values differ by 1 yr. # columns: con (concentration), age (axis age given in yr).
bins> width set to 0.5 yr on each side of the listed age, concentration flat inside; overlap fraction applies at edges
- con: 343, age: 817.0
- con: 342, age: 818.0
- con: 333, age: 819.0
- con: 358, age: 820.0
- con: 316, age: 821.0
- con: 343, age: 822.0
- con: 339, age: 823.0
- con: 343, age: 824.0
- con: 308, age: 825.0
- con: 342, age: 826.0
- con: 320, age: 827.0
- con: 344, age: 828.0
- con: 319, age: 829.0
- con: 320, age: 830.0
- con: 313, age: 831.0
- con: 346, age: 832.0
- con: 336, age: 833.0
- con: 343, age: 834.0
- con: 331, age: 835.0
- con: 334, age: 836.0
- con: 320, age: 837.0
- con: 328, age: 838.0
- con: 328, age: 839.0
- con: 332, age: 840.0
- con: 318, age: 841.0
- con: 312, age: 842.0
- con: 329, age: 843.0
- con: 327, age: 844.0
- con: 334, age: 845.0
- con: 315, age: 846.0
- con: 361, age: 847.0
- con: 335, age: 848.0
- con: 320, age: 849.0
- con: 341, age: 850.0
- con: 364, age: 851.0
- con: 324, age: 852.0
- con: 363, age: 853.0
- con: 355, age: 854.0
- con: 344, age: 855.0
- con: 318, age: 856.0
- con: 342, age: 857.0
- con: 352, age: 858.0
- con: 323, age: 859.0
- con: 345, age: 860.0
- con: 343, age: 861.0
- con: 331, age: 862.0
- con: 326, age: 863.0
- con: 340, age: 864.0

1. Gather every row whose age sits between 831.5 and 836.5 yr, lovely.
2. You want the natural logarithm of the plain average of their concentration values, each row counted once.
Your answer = 5.82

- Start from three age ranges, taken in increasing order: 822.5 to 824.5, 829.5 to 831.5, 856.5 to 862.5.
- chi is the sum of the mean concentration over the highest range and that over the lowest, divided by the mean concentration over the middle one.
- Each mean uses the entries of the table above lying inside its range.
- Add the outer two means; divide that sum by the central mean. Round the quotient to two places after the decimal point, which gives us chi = 2.15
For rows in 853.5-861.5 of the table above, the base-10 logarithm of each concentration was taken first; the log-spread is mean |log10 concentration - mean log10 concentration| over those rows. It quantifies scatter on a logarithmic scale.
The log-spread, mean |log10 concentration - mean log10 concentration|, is 0.013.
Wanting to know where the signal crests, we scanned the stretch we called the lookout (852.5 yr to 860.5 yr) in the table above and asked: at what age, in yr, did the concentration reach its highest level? 853.0 yr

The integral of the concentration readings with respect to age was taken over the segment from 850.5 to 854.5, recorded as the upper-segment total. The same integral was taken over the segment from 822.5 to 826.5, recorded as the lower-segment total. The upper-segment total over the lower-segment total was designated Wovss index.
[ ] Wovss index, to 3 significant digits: 1.06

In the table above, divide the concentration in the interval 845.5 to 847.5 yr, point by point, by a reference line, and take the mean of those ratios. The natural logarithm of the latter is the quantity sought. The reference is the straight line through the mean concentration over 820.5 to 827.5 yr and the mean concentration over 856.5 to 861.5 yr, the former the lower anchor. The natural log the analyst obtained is 0.003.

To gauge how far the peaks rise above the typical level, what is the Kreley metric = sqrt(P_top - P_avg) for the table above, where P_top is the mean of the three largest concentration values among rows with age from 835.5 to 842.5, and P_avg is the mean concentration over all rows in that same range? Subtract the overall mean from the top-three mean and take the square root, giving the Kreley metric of 2.6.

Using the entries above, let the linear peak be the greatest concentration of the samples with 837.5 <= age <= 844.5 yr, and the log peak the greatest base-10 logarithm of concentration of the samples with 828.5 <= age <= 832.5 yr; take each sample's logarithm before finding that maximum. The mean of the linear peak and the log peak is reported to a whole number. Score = 167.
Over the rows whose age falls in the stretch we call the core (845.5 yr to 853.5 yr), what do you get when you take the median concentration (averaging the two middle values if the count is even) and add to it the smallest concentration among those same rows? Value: 653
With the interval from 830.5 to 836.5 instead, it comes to 648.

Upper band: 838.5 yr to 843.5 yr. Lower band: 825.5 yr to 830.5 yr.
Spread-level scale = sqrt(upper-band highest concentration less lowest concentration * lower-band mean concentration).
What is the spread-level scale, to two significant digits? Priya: 81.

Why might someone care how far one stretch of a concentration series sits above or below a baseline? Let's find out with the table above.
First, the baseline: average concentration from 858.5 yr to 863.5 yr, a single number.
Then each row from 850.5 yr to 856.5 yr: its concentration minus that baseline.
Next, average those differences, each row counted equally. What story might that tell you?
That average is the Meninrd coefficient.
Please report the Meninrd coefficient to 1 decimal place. 11.1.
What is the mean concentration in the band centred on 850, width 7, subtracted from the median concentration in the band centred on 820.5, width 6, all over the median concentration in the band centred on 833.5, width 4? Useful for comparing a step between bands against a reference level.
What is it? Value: -0.010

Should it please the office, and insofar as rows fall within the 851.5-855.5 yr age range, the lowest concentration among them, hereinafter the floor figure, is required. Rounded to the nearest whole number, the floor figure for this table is 324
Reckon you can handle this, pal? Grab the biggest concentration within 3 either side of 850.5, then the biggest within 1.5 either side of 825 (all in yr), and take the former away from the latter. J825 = -21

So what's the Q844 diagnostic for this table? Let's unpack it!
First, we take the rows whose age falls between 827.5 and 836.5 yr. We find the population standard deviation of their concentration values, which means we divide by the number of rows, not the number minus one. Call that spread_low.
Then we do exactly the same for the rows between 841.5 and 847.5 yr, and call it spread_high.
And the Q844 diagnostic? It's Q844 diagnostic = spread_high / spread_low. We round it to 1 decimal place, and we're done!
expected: 1.4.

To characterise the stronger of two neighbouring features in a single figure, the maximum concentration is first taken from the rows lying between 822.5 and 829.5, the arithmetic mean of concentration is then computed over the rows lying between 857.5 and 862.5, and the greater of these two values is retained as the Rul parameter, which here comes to 344.0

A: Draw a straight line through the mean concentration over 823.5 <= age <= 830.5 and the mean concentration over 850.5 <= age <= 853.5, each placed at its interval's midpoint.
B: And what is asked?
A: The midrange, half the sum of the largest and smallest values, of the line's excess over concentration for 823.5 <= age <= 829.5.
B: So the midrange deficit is 0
